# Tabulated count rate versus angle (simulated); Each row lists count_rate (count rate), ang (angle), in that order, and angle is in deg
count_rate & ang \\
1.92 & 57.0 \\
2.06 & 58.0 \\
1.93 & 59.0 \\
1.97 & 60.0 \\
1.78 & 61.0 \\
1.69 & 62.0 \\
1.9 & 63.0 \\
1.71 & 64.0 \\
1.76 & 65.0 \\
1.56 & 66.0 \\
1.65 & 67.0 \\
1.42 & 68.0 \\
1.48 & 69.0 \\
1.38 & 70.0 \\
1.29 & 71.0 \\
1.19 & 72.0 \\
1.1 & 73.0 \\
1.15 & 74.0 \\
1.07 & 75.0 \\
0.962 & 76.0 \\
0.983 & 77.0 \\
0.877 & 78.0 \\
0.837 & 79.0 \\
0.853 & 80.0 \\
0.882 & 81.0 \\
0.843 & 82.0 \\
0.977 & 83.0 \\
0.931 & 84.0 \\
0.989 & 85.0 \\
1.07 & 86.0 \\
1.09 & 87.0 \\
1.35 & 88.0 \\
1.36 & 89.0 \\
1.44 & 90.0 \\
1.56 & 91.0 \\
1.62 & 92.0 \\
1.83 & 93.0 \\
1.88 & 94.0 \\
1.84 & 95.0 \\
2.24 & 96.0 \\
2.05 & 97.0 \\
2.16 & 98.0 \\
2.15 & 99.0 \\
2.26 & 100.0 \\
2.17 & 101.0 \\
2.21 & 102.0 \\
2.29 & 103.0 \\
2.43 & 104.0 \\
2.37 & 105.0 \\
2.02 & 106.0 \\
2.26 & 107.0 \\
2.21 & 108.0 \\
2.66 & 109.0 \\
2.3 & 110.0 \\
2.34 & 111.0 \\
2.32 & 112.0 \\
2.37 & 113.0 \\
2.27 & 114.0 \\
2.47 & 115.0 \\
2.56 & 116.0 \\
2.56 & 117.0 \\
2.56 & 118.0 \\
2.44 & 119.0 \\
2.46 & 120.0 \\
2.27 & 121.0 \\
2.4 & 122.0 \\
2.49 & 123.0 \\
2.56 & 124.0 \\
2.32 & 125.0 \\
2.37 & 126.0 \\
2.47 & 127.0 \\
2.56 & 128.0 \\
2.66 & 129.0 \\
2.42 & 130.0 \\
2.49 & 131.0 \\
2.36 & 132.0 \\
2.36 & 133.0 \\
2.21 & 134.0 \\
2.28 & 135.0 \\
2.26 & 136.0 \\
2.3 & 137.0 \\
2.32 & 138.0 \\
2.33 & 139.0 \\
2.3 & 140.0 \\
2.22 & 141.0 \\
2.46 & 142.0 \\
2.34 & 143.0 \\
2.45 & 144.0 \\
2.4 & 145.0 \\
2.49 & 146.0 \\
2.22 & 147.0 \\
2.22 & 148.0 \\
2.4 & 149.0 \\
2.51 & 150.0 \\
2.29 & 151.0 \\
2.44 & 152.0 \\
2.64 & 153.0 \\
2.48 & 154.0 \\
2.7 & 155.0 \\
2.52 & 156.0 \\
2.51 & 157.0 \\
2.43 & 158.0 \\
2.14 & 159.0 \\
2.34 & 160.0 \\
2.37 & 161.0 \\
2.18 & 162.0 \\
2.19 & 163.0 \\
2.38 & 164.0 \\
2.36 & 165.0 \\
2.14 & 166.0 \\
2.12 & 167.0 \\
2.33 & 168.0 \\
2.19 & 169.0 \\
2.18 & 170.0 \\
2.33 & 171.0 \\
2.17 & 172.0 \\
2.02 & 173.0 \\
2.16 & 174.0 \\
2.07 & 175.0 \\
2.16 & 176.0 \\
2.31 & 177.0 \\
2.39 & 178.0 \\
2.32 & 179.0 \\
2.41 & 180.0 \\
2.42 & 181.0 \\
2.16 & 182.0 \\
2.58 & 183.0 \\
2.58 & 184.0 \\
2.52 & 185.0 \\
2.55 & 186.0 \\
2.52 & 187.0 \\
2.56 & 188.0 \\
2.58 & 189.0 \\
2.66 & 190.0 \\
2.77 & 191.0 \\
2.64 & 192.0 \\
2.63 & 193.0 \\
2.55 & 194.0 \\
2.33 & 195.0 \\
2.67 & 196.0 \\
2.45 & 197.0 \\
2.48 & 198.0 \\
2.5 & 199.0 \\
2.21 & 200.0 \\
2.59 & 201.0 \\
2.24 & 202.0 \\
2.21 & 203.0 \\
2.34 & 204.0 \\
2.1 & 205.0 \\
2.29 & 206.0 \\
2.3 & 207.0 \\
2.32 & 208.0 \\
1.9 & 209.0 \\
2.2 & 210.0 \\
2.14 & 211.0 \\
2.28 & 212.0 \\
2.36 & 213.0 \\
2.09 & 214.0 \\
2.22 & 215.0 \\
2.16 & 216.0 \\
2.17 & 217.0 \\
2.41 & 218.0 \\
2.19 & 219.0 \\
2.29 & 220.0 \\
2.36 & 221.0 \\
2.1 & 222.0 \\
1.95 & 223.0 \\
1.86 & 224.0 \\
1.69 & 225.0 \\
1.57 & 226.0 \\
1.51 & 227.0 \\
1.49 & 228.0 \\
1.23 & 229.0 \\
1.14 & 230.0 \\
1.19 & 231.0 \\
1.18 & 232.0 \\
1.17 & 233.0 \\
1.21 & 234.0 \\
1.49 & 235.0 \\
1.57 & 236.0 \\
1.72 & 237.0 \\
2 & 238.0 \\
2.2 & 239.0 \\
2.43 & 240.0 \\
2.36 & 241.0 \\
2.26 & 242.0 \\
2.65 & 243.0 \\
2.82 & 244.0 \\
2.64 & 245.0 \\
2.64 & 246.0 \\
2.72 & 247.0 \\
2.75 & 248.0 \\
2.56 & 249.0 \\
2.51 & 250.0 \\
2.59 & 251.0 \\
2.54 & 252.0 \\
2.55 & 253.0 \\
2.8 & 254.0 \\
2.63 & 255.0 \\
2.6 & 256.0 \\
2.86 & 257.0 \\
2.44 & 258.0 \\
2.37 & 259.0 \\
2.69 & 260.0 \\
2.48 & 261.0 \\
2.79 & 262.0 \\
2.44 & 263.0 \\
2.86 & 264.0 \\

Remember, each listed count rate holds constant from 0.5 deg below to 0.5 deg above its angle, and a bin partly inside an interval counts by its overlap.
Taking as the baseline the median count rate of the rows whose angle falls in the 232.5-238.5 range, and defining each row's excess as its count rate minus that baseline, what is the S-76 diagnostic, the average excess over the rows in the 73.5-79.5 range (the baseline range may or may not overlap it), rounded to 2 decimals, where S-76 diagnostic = -0.55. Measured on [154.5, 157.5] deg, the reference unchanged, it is 1.05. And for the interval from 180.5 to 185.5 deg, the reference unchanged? 0.92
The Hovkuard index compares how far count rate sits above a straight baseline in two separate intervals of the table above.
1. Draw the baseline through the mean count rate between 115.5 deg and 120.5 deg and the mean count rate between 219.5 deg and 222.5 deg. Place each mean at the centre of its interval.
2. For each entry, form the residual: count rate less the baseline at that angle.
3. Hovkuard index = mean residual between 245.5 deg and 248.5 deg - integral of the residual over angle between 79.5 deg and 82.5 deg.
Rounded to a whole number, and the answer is 6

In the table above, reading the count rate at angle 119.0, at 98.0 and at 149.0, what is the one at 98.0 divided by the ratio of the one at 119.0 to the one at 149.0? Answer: 2.1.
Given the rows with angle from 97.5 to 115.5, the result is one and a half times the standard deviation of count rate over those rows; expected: 0.21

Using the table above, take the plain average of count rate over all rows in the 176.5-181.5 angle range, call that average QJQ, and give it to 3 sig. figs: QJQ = 2.37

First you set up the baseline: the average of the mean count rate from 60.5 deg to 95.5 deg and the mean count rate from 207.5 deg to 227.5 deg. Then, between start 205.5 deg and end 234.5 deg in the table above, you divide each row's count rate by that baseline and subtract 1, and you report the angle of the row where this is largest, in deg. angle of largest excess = 218.0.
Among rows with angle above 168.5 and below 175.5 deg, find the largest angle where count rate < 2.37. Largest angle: 175.0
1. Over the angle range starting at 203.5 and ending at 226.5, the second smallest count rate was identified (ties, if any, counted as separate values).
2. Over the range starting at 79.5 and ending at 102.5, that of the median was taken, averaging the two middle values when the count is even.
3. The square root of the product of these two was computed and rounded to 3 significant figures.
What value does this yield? 1.62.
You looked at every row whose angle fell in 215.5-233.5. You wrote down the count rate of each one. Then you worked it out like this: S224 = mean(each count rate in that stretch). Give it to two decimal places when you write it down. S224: 1.76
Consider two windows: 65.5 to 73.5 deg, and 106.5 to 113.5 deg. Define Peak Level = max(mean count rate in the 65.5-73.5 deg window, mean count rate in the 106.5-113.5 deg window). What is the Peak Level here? 2.35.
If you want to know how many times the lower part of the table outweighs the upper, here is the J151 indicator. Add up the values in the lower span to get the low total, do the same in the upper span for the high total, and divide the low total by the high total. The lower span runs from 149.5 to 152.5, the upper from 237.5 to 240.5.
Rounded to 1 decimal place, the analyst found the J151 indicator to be 1.1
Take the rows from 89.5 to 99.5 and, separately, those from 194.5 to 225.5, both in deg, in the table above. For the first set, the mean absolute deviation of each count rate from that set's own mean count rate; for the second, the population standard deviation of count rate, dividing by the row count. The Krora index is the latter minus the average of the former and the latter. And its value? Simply -0.007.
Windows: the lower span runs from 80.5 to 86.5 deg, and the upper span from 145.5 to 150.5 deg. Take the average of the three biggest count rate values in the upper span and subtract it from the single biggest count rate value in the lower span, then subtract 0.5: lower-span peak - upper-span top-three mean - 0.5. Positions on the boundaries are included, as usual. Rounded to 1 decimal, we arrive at -1.9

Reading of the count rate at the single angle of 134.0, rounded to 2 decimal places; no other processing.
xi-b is 2.21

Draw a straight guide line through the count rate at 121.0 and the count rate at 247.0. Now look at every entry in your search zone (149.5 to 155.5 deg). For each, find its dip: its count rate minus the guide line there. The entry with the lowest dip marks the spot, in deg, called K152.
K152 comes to 151.0 deg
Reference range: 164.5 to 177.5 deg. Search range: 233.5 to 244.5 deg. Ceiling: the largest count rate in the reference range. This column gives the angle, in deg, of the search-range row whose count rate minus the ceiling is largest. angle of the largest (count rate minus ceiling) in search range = 244.0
